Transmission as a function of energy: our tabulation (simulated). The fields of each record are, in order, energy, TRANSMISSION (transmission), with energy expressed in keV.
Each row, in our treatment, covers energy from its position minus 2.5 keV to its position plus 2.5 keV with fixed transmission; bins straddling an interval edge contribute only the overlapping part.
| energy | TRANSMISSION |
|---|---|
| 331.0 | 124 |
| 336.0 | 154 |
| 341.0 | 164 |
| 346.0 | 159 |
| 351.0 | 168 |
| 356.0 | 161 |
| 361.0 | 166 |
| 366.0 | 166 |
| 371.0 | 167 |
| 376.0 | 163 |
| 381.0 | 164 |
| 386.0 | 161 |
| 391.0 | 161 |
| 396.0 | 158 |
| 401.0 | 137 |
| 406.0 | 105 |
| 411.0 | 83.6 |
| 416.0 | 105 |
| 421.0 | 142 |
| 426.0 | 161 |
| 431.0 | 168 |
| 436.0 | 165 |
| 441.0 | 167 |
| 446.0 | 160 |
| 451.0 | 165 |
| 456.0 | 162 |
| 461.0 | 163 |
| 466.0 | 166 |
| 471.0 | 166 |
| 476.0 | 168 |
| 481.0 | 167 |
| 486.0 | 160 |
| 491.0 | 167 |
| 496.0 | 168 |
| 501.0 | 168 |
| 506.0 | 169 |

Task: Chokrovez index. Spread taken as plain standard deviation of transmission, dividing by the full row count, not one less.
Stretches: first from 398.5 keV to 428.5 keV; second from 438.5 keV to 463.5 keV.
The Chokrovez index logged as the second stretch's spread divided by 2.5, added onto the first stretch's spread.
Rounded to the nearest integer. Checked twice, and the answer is 27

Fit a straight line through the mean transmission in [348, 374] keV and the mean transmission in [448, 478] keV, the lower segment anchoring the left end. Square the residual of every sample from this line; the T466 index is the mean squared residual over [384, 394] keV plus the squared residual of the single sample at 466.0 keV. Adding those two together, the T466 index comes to 21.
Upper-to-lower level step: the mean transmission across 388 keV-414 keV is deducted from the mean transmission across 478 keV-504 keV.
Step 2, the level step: 37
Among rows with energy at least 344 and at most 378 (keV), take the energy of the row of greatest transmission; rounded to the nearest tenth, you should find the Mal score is 351.0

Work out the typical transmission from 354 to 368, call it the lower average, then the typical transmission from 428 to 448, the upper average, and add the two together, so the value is 329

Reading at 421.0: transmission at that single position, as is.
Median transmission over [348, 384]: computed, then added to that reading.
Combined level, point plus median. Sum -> 308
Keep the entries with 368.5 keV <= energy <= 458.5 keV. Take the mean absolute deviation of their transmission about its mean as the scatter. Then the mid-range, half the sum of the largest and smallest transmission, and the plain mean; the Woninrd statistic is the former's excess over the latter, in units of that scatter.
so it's -1.2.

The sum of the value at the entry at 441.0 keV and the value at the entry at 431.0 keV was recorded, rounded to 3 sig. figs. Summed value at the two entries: 335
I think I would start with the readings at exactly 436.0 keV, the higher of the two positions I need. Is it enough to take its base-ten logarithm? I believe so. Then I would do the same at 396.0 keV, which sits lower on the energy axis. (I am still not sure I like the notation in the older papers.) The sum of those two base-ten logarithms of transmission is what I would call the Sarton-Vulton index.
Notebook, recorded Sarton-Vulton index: 4.42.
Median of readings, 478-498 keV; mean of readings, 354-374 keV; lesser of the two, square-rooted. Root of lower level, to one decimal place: 12.8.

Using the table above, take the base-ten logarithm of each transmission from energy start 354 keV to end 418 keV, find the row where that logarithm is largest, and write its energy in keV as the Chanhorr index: 371.0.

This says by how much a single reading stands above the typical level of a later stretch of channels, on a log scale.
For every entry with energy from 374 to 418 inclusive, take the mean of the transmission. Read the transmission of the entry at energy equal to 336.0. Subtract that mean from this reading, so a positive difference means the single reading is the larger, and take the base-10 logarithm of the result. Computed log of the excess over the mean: 1.22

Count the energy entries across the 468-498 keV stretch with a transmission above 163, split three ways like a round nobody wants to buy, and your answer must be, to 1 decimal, 1.7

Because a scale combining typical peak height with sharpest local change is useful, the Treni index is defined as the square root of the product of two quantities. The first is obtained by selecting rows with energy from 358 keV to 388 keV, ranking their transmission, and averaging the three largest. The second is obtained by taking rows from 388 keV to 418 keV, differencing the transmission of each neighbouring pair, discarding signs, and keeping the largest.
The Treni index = 73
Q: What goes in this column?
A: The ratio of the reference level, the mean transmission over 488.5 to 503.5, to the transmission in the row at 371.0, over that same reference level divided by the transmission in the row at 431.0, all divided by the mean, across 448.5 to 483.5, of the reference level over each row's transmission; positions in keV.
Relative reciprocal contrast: 0.992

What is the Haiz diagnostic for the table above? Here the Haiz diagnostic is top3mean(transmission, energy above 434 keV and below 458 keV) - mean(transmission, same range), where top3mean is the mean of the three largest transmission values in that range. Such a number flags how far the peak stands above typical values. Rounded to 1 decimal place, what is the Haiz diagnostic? 1.9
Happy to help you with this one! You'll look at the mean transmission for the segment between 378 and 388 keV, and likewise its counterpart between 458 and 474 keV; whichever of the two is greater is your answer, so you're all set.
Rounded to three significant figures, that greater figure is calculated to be 165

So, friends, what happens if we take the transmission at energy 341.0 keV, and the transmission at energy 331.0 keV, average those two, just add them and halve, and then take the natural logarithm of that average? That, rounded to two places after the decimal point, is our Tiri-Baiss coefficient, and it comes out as 4.97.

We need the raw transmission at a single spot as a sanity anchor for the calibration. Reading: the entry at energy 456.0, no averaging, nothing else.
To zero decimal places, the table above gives 162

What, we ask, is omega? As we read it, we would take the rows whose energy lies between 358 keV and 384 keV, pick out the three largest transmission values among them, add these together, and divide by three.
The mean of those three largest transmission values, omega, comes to 166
